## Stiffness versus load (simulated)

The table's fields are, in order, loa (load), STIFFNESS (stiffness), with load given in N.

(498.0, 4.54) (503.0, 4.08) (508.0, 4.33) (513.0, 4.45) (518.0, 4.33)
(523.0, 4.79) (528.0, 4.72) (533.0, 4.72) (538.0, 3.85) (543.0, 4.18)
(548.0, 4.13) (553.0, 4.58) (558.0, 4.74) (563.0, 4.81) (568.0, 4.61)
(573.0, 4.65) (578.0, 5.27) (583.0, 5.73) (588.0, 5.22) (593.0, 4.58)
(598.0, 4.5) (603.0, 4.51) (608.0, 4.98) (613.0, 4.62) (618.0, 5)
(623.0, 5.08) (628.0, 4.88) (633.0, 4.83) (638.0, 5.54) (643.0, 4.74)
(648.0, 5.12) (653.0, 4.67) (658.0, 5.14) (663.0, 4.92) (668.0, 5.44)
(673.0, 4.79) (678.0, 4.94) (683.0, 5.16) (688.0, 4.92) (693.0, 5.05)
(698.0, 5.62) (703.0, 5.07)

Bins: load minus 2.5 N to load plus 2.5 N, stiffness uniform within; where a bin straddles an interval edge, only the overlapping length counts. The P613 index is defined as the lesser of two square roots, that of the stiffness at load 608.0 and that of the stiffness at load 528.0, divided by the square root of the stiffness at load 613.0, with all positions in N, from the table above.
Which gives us 1.01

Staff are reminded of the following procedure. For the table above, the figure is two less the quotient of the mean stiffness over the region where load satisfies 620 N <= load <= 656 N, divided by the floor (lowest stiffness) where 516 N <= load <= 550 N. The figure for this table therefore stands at 0.71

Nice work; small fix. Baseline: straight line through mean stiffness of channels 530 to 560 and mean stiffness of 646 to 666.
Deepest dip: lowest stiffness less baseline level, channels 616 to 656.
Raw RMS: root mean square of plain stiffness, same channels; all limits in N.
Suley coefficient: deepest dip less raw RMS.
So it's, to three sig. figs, -5.27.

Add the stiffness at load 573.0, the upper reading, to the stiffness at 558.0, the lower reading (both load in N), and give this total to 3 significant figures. 9.39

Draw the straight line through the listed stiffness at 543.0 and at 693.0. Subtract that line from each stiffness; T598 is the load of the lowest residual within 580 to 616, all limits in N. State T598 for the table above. 603.0 N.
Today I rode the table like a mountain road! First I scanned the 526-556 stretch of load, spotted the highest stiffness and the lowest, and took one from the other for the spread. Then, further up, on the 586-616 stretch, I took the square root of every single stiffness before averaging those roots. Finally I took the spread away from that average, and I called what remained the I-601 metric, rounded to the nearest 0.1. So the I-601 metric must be 1.3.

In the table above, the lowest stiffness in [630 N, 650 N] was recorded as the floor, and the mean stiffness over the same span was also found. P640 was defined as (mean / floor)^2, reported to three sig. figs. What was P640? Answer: 1.14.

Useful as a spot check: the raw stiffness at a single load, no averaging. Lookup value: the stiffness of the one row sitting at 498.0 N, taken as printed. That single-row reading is 4.54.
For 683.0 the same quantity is 5.16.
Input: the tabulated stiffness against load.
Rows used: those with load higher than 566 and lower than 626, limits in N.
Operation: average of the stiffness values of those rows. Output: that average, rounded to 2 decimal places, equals 4.90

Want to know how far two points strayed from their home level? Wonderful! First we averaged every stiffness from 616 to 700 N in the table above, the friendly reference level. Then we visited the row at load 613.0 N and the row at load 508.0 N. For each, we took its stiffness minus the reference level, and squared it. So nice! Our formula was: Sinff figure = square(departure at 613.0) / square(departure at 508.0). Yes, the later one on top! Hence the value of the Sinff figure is 0.4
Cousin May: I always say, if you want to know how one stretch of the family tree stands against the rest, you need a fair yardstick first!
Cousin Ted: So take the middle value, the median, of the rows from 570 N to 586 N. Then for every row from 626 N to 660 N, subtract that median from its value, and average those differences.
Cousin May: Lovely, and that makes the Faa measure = -0.28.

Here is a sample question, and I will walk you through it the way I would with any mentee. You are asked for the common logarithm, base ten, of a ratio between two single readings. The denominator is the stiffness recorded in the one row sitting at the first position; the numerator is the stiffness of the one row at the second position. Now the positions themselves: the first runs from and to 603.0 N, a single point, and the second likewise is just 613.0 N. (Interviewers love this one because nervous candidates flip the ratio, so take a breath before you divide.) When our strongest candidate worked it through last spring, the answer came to 0.01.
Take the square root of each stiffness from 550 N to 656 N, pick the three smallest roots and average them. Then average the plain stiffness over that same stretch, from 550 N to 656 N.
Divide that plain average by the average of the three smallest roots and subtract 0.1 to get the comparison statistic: 2.20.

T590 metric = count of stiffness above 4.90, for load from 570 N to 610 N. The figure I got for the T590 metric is 4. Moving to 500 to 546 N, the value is 0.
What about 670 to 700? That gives 5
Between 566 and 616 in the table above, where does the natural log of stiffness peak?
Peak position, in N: 583.0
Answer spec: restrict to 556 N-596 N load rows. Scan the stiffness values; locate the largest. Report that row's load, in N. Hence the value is 583.0 N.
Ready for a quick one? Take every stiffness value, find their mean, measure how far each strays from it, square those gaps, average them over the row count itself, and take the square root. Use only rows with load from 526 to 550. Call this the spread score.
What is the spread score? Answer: 0.35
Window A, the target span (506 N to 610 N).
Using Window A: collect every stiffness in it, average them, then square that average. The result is 21.6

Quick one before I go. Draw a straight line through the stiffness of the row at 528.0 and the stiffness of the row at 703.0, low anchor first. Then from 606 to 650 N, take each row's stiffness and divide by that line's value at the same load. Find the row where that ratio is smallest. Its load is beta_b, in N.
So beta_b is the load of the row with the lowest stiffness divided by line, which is 613.0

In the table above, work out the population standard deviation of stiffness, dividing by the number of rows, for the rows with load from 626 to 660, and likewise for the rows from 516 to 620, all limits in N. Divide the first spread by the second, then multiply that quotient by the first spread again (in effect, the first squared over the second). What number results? 0.19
